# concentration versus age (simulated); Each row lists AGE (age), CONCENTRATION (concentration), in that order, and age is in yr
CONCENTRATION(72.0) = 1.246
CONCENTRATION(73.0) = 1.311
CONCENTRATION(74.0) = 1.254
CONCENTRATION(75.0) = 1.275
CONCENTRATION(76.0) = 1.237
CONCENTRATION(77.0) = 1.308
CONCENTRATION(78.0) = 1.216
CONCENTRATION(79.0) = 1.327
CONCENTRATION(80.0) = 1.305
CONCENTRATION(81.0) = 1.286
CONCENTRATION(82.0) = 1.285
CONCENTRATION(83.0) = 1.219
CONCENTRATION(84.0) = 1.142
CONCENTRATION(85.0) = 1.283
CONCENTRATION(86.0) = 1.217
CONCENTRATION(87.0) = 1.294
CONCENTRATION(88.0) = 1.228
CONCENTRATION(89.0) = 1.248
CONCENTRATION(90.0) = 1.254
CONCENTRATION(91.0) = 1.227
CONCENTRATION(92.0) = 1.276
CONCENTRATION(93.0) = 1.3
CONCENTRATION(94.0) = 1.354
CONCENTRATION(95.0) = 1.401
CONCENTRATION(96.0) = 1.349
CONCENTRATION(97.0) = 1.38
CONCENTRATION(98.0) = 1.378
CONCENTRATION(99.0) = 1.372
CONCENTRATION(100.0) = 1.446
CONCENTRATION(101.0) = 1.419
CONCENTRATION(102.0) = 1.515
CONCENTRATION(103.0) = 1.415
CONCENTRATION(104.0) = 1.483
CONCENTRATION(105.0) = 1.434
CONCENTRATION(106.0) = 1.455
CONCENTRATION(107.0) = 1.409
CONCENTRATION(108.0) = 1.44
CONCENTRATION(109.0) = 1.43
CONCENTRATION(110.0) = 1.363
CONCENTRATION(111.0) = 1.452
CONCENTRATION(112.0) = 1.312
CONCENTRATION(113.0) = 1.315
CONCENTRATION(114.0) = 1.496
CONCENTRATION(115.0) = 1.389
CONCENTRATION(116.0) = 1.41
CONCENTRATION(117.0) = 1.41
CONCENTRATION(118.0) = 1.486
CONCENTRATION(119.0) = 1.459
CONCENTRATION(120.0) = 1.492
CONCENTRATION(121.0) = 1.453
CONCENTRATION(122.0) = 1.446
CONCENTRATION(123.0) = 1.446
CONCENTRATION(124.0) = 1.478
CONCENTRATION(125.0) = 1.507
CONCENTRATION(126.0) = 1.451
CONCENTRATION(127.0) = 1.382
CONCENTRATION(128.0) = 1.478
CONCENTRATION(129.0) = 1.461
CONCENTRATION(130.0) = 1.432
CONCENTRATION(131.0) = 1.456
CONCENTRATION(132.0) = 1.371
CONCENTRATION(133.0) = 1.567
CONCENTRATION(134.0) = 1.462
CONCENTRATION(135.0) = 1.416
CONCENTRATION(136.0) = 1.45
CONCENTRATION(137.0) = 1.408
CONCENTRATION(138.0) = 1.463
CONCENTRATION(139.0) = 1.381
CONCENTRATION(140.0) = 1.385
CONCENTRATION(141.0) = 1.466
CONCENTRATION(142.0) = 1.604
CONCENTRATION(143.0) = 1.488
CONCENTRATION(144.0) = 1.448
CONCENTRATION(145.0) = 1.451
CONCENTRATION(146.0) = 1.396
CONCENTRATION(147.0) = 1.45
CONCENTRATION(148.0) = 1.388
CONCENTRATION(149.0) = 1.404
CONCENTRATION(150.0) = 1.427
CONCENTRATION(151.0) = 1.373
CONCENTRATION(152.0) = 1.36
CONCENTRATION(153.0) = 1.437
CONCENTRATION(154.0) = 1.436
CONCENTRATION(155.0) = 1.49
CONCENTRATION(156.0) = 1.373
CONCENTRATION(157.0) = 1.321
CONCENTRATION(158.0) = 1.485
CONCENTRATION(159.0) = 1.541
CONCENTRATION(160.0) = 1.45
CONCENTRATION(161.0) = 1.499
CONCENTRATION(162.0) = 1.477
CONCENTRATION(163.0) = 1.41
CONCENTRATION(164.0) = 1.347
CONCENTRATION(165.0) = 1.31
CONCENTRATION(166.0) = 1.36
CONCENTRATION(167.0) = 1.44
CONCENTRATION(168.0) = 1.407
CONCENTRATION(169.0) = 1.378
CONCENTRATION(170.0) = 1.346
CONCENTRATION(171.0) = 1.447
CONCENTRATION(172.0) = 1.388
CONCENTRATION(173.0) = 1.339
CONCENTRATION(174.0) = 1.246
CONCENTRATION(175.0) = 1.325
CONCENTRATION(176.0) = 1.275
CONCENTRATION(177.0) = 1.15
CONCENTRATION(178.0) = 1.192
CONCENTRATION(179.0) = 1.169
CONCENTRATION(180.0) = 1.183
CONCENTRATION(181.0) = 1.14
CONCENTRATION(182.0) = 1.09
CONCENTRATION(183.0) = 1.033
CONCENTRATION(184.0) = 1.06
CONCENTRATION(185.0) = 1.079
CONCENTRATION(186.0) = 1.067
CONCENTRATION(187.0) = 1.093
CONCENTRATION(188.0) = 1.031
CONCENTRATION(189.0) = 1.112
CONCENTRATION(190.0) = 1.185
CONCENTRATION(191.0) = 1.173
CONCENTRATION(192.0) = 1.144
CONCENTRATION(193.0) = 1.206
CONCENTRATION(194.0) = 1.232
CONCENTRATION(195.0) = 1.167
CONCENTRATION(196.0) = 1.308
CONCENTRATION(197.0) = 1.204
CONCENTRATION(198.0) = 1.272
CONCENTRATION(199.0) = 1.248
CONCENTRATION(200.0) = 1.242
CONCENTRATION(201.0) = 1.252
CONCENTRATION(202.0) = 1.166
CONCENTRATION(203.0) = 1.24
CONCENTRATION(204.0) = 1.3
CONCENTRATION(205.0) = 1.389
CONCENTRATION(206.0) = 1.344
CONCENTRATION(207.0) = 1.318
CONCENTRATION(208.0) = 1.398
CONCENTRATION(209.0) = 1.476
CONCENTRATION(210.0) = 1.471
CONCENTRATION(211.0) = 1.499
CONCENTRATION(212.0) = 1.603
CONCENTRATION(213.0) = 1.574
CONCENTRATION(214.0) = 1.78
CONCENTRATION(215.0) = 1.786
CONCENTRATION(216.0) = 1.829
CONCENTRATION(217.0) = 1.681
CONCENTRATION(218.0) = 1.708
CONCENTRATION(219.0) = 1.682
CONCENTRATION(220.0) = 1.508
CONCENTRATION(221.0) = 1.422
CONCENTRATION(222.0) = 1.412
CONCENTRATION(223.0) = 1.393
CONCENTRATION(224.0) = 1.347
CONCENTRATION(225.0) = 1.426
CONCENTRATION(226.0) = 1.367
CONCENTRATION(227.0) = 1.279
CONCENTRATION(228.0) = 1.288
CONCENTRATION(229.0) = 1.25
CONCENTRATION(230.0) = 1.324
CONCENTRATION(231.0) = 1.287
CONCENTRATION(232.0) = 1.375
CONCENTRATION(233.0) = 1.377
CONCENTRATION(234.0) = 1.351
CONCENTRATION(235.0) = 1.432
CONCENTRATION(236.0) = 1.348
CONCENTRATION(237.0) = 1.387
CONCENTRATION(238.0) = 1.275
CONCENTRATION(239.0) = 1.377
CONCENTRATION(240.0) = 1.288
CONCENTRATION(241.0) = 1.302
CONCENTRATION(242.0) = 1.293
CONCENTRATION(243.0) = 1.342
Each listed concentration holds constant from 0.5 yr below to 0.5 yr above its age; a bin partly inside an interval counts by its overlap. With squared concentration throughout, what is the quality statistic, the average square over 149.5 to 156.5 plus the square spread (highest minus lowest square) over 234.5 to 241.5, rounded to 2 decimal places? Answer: 2.43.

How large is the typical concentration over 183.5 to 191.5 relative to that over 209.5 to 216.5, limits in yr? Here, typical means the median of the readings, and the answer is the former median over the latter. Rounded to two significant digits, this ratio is 0.68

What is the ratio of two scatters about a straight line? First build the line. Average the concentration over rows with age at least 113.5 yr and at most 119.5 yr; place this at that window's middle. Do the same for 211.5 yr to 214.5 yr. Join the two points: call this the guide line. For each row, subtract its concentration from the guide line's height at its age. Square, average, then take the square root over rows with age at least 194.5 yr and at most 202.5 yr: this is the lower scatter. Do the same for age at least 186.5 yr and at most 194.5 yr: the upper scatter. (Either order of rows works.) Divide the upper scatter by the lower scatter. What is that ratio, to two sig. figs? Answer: 1.2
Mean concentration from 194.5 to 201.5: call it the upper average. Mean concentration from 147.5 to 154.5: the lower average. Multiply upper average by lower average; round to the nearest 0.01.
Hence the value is 1.74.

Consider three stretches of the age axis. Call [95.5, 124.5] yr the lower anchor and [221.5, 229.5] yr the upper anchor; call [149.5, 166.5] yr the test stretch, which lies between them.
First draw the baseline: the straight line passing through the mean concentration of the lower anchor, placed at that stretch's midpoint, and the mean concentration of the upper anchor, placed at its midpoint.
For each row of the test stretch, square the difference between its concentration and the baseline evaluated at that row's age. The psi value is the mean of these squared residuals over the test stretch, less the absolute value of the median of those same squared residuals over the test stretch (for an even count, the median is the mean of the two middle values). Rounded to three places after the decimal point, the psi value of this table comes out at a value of 0.003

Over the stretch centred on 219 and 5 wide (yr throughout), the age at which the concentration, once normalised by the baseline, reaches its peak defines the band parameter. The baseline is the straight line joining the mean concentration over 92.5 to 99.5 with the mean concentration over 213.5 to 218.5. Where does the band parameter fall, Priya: 218.0 yr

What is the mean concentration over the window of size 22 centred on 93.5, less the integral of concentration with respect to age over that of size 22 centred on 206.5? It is -30.1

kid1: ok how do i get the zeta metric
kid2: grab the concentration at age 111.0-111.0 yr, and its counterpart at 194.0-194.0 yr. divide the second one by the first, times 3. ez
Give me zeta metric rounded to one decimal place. 2.5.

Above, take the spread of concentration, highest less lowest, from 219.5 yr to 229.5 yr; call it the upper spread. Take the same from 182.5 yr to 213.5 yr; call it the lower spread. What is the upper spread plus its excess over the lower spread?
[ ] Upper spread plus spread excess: -0.1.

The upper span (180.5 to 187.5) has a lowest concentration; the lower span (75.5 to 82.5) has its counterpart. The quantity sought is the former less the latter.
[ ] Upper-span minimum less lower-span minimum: -0.18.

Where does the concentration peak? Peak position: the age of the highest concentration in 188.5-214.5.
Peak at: 214.0 yr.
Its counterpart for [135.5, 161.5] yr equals 142.0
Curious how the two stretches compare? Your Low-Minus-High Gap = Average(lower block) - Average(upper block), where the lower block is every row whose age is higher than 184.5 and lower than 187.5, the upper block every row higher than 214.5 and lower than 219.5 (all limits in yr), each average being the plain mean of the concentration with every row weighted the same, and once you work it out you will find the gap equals -0.66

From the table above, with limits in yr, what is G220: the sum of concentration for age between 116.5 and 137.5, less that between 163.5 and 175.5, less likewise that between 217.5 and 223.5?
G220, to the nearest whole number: 5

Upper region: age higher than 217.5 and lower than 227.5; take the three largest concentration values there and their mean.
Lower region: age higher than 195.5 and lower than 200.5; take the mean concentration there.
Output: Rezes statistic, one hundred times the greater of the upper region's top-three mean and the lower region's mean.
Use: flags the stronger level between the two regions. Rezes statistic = 163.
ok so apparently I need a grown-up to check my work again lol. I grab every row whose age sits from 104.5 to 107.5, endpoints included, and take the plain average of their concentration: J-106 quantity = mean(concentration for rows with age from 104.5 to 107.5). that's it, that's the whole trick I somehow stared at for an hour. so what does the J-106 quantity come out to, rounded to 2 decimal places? 1.43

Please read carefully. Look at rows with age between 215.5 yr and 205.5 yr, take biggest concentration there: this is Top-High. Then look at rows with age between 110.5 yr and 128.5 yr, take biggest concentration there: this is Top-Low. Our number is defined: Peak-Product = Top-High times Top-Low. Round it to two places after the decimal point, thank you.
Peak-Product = 2.69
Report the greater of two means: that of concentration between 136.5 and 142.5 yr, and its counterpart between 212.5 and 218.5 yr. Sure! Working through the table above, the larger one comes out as 1.73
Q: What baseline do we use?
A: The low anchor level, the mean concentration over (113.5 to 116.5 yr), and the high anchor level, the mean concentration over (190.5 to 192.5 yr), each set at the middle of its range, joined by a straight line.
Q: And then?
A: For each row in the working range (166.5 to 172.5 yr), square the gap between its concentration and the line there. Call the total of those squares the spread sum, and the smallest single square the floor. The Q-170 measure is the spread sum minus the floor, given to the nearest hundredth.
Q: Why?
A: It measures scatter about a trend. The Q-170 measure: 0.16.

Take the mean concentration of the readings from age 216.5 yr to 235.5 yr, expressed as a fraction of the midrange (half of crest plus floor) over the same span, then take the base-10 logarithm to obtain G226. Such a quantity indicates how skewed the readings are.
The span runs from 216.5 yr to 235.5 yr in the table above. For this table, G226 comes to -0.019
